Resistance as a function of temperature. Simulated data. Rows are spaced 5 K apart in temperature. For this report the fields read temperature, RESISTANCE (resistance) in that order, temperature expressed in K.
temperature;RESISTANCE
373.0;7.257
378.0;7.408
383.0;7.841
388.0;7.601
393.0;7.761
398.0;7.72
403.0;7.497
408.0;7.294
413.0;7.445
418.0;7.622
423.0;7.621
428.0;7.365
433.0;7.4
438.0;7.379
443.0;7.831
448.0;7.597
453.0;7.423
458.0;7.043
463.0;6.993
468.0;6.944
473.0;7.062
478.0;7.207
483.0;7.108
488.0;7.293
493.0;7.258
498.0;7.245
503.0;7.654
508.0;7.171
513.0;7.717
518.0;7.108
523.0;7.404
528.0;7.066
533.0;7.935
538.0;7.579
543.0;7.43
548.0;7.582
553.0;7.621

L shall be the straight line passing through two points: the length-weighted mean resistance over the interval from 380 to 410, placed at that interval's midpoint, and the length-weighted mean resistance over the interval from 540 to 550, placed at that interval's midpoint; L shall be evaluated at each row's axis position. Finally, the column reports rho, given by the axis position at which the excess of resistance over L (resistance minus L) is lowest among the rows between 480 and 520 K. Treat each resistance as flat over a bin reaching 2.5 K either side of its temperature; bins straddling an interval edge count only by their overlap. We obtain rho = 483.0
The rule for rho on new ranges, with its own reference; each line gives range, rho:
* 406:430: 408.0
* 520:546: 528.0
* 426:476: 468.0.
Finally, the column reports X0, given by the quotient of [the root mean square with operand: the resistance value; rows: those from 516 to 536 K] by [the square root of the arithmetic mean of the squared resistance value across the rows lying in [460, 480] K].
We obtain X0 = 1.05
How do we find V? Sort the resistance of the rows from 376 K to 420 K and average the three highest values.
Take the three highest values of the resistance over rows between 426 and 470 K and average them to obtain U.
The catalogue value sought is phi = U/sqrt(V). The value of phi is 2.73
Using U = 7.62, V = 7.77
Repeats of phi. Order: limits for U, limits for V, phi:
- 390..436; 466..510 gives 2.83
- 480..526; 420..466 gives 2.74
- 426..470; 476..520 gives 2.77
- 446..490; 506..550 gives 2.67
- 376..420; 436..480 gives 2.82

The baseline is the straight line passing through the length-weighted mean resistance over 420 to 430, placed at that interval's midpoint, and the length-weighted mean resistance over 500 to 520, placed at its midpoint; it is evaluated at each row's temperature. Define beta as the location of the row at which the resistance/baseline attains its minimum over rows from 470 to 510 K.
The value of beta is 473.0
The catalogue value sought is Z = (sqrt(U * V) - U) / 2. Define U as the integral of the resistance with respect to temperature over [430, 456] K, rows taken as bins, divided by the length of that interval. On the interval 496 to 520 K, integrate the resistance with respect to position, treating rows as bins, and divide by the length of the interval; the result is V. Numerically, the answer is -0.032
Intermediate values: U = 7.51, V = 7.39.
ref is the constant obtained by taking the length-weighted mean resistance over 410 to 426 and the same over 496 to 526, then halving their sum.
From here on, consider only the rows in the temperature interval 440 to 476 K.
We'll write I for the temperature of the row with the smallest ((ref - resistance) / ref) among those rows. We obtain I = 443.0 K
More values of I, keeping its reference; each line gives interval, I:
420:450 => 443.0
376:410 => 383.0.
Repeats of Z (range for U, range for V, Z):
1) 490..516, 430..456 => 0.028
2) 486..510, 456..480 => -0.071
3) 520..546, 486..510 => -0.038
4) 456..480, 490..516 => 0.087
